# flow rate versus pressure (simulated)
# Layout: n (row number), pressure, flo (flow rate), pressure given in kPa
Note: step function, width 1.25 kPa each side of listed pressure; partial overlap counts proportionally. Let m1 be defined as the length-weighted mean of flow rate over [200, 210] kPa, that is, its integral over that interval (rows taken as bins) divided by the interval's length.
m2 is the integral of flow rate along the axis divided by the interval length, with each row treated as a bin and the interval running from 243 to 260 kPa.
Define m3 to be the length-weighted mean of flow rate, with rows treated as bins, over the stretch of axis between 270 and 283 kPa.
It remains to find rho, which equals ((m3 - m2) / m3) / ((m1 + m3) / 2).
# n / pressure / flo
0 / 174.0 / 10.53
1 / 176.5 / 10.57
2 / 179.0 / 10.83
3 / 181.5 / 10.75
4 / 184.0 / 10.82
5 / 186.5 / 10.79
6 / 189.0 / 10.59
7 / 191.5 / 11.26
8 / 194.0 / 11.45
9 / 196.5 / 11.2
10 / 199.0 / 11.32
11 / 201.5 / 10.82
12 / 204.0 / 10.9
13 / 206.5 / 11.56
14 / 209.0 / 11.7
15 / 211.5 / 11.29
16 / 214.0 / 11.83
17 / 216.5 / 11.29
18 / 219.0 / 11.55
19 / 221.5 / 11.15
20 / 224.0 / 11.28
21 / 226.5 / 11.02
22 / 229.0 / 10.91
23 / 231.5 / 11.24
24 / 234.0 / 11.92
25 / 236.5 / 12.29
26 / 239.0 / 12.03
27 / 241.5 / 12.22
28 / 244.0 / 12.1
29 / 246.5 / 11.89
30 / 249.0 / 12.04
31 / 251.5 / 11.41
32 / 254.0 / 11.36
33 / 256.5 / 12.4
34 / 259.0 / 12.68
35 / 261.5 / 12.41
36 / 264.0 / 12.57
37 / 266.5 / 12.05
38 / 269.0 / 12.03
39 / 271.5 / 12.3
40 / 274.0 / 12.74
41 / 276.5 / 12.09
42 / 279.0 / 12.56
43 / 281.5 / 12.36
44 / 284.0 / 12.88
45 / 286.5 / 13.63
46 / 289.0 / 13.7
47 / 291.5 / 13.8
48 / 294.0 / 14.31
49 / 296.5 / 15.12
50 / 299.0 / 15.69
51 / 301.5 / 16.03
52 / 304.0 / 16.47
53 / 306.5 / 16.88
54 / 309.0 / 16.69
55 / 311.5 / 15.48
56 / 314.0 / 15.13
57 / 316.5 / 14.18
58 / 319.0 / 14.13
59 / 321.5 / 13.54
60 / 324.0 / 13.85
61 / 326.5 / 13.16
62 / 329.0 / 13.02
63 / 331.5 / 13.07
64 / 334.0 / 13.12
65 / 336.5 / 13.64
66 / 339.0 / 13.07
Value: 0.003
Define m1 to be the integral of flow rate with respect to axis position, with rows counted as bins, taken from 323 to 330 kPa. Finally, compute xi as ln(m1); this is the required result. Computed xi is 4.5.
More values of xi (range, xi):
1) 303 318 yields 5.5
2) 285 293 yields 4.7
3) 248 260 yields 5.0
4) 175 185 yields 4.7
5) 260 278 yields 5.4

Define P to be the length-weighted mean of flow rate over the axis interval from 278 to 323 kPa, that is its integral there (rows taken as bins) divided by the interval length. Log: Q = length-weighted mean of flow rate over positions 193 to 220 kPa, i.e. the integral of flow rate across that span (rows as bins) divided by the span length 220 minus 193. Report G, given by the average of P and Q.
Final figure 13.0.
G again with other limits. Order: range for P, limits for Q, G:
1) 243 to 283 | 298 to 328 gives 13.6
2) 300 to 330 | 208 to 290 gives 13.5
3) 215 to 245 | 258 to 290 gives 12.1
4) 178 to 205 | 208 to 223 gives 11.2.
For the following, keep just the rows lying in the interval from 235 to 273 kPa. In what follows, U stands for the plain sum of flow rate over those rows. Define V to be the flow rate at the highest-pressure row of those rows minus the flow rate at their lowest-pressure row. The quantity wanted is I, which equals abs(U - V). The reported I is 182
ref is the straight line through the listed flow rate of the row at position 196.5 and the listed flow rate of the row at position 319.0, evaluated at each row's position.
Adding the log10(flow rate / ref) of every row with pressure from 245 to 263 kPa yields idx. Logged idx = -0.14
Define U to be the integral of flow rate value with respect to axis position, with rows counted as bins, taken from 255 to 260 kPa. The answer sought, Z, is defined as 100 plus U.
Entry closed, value 162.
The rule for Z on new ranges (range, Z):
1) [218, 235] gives 292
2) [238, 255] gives 302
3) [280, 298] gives 347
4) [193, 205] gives 234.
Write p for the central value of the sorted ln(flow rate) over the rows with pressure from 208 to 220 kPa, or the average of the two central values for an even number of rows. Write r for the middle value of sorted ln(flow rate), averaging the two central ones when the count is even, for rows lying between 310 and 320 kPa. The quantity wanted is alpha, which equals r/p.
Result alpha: 1.10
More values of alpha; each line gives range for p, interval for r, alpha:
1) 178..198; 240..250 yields 1.05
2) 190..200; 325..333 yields 1.06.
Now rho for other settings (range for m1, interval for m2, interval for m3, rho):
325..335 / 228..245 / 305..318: 0.017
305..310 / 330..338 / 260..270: -0.005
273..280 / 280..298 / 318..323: 0.001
